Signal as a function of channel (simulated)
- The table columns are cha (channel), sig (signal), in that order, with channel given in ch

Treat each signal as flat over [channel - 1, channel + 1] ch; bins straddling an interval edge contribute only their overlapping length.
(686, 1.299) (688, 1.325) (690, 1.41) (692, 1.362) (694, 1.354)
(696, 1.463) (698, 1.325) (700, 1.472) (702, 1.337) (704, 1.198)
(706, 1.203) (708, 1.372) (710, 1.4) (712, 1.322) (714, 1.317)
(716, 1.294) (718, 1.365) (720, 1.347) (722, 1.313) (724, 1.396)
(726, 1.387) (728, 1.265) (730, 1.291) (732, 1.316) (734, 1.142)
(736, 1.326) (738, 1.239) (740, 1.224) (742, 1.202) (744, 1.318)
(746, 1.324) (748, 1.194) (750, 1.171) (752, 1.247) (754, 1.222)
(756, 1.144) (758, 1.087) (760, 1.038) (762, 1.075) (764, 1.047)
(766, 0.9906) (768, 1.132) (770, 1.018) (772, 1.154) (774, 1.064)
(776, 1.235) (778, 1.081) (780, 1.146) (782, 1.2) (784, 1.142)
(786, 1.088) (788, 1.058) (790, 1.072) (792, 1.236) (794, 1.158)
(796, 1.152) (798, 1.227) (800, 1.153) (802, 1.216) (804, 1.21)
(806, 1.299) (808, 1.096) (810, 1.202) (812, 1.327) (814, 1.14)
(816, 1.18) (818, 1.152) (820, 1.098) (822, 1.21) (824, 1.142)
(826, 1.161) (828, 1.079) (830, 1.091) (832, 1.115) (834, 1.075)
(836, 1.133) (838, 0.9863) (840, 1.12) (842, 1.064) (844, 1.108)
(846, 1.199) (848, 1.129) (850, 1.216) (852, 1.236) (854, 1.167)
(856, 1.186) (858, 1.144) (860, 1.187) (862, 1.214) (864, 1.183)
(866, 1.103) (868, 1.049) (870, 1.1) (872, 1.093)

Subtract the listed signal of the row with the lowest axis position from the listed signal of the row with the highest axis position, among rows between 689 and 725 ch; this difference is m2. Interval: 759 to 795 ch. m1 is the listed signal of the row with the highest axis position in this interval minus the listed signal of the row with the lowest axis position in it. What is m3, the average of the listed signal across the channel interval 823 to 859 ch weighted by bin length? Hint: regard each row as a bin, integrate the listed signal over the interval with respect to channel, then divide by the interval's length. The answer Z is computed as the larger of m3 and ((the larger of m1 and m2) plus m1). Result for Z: 1.13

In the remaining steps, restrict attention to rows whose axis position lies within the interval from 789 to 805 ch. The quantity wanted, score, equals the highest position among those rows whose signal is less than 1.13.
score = 790 ch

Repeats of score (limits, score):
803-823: 820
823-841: 840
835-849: 848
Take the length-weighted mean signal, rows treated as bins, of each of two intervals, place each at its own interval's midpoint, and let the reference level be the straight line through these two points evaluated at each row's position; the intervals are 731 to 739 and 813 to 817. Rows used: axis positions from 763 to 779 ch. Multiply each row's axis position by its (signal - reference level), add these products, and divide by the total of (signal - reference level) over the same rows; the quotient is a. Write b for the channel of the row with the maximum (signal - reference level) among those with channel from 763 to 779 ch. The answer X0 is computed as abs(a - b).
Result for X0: 6.6 ch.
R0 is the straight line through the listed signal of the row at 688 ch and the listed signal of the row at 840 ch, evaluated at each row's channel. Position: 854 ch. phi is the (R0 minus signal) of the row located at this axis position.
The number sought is -0.066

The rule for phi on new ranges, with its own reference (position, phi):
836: -0.008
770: 0.196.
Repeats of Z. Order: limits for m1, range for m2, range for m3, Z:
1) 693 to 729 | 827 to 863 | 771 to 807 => 1.16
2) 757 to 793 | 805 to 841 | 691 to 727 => 1.35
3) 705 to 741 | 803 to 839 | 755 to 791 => 1.10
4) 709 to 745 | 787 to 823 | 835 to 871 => 1.14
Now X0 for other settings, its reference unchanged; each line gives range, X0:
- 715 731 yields 1.2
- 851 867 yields 6.1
